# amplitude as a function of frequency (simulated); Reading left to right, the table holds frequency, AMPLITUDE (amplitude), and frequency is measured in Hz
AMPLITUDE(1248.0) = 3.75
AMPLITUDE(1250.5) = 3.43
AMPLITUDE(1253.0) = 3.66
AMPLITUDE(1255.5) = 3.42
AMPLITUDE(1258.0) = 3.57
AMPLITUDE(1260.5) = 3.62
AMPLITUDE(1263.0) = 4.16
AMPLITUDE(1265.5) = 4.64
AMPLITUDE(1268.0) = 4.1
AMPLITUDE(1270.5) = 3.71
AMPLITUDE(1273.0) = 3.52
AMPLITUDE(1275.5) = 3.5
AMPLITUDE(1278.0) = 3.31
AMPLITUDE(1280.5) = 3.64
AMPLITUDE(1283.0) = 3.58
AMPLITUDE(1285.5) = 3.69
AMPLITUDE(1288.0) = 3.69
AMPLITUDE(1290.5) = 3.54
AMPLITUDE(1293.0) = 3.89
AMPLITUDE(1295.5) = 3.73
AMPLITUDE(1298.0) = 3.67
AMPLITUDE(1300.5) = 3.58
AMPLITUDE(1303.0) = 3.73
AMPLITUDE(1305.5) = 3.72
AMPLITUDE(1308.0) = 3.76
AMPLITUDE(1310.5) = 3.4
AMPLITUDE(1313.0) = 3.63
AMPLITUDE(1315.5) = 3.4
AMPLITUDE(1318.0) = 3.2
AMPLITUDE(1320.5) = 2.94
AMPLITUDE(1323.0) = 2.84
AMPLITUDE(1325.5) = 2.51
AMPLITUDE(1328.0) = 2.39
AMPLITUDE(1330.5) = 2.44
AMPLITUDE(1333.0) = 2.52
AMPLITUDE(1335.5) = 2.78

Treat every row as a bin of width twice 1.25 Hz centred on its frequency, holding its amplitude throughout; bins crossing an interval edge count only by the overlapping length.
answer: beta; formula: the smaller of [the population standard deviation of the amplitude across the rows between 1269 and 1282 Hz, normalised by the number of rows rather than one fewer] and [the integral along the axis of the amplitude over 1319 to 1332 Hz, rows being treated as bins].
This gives 0.137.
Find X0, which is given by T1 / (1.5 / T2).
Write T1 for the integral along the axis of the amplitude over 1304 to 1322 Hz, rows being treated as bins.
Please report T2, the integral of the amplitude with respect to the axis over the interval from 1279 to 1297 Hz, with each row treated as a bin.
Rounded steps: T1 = 62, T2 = 66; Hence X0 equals 2724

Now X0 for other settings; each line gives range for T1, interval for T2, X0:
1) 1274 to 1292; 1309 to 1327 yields 2412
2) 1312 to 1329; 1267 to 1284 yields 2081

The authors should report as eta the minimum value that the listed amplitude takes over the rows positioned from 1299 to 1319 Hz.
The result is 3.2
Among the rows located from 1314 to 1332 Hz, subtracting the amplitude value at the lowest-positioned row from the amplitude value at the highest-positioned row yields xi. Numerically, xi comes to -0.96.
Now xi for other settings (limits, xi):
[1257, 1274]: -0.05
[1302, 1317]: -0.33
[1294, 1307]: -0.01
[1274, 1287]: 0.19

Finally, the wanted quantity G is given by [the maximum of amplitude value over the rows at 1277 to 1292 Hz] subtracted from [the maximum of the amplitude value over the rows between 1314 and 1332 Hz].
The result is -0.3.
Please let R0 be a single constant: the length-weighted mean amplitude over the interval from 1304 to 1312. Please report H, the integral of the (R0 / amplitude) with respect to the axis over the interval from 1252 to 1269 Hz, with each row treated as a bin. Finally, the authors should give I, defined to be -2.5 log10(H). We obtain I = -3.01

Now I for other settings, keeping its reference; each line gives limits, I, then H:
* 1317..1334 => -3.41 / 23.2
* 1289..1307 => -3.12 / 17.7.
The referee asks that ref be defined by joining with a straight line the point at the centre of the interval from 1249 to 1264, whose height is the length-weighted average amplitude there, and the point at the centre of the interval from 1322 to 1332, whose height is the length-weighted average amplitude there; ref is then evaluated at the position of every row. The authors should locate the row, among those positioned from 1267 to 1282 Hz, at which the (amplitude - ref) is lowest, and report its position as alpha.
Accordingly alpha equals 1278.0 Hz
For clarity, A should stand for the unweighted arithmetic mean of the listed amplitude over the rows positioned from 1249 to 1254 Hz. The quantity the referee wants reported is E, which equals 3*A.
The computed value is 10.6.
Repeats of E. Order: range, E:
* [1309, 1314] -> 10.5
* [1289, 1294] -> 11.1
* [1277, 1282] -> 10.4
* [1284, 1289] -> 11.1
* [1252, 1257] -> 10.6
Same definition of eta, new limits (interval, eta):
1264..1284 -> 3.31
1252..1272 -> 3.42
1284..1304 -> 3.54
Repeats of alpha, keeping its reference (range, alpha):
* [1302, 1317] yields 1310.5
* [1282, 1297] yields 1283.0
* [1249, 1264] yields 1250.5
